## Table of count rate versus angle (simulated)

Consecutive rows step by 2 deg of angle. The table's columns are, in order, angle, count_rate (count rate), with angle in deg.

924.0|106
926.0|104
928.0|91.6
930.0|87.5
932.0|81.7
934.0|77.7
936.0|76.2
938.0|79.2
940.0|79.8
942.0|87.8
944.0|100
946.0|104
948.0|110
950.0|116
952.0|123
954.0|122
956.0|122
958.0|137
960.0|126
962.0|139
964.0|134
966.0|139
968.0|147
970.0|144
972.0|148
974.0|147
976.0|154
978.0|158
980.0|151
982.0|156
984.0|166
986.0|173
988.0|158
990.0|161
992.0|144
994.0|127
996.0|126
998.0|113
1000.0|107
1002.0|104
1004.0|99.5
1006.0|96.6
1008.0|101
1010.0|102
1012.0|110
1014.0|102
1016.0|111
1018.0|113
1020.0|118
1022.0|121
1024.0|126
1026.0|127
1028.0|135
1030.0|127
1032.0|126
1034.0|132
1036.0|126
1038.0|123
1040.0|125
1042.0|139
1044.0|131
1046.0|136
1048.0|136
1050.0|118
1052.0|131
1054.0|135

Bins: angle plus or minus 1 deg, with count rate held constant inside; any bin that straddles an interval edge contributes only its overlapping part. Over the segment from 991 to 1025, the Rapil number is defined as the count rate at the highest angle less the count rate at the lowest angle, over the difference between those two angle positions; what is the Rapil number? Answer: -0.6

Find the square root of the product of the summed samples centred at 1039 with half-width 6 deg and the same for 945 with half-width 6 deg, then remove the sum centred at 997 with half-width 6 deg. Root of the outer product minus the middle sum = -40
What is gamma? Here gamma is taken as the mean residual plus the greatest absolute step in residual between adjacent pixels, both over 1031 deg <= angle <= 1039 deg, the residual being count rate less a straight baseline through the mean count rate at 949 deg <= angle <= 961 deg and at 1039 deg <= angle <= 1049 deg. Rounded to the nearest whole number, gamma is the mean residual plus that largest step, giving 0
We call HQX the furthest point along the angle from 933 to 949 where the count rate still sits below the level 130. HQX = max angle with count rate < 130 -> 948.0 deg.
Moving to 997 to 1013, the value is 1012.0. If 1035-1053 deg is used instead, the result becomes 1050.0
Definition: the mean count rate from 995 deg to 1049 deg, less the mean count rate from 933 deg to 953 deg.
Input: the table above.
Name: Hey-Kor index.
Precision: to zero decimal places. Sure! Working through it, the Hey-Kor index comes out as 24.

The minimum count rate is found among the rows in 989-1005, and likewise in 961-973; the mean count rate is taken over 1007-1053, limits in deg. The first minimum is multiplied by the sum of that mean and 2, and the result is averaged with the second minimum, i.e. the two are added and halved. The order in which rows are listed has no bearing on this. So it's 6258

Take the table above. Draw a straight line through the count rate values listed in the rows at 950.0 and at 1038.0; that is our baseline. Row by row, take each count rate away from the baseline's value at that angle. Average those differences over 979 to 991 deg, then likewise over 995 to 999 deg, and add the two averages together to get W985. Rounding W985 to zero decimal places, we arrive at -42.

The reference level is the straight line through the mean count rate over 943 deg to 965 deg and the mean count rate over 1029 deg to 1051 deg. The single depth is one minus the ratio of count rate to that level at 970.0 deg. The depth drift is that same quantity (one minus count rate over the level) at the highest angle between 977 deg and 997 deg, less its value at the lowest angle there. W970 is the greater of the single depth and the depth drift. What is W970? 0.27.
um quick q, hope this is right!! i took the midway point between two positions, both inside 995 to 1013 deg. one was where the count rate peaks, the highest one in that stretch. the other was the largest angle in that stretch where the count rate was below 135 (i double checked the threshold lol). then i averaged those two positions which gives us 1004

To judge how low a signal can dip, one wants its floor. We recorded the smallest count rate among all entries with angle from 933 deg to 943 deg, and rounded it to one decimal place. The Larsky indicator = 76.2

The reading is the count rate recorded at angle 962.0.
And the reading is 139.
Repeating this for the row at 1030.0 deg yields 127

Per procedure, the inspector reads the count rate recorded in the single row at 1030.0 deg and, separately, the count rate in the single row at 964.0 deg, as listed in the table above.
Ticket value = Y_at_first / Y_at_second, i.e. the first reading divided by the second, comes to 0.95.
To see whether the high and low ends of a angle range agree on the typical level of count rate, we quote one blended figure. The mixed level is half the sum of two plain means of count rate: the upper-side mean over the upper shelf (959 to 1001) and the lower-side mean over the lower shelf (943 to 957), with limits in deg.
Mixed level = 129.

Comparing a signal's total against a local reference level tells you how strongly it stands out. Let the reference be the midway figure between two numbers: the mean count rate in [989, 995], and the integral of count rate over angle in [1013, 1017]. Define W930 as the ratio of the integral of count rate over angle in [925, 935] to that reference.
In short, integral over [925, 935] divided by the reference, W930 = 3.1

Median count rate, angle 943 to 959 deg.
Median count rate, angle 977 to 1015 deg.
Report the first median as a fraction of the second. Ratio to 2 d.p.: 0.94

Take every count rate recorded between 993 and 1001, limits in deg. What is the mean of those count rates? 118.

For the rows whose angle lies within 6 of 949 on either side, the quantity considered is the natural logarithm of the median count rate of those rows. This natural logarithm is 4.73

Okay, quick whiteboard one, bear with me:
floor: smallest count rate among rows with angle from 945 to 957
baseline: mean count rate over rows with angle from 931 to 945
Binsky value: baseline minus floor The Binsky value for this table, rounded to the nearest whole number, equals -21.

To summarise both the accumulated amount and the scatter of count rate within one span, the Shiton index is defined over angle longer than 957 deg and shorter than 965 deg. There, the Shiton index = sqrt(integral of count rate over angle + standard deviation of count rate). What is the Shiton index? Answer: 32.8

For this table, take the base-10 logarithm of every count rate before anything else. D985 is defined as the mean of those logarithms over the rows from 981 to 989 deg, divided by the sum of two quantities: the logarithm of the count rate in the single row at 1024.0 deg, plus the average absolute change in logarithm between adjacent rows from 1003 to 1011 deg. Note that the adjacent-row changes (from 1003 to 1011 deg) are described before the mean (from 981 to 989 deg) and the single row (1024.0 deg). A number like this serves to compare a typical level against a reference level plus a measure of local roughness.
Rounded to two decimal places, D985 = 1.05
